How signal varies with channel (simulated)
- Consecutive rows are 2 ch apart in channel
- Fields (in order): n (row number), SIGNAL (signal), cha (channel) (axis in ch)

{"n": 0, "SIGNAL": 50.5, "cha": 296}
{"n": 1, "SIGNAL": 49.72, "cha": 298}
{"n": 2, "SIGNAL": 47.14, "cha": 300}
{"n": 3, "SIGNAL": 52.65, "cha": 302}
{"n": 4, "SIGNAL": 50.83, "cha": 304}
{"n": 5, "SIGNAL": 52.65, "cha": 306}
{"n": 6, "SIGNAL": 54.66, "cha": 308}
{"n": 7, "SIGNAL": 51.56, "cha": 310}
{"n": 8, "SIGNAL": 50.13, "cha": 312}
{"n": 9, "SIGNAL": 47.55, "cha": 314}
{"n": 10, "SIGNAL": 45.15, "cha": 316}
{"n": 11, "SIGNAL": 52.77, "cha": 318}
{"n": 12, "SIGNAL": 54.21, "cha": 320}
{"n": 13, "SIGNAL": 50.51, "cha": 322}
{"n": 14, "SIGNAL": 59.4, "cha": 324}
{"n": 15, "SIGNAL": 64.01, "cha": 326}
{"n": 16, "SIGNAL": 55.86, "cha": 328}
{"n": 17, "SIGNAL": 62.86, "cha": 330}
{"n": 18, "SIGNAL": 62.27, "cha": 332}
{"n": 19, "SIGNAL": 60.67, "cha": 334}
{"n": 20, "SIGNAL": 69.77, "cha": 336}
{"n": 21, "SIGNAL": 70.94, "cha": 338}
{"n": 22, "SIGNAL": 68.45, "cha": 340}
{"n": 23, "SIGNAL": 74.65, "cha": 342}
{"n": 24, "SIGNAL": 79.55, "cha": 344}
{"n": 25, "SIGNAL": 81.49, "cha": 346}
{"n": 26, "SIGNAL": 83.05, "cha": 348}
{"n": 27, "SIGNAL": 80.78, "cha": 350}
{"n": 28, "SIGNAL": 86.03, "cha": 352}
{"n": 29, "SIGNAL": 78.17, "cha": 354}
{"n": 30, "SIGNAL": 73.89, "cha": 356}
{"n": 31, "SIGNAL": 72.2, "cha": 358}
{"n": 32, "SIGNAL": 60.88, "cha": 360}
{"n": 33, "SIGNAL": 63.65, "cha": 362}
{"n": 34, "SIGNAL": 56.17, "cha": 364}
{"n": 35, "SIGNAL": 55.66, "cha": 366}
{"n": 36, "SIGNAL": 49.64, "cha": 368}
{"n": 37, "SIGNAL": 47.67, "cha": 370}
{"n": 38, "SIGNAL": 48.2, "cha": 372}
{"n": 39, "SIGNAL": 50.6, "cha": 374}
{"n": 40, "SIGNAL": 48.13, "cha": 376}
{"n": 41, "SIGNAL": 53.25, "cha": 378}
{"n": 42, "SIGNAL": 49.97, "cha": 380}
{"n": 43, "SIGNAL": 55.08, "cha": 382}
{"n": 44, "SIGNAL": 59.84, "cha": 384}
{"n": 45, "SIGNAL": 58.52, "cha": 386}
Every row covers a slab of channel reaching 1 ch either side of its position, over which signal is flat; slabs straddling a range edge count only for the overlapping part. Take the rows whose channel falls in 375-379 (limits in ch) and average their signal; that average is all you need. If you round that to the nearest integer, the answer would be 51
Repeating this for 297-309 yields 51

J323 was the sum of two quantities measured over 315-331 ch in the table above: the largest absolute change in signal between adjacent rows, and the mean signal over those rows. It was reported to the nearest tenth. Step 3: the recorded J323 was 64.5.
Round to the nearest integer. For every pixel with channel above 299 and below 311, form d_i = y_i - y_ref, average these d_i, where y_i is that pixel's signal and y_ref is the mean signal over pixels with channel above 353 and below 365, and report -16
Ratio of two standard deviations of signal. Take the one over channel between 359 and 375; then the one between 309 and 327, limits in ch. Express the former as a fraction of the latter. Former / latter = 1.0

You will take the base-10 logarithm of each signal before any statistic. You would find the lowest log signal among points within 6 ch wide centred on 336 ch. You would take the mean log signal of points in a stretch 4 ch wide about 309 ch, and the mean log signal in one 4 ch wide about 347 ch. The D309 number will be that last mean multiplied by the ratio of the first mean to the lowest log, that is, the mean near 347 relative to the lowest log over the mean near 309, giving 1.85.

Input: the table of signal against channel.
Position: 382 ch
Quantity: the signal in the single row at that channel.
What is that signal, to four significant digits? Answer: 55.08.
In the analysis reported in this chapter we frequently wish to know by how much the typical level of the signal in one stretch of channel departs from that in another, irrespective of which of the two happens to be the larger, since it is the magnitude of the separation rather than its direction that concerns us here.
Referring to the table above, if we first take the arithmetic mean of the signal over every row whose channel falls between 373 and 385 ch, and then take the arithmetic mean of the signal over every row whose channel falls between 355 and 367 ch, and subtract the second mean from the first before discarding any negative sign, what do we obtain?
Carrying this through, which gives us 11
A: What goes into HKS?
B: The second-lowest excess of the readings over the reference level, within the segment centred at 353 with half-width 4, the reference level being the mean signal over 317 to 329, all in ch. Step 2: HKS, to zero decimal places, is 22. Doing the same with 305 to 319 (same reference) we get -9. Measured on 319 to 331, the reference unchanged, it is -2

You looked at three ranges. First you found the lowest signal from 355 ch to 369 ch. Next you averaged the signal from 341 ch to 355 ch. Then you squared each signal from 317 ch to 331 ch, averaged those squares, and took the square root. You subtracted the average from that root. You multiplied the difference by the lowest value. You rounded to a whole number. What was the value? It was -1154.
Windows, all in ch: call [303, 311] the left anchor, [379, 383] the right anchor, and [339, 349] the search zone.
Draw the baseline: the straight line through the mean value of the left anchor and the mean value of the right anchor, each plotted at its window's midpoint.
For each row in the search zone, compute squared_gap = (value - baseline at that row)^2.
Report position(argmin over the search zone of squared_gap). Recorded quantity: 340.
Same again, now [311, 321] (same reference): 318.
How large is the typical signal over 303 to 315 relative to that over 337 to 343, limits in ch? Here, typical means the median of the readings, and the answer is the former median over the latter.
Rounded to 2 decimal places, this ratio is 0.72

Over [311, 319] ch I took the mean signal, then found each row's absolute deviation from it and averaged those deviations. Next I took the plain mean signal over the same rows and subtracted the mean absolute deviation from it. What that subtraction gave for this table 46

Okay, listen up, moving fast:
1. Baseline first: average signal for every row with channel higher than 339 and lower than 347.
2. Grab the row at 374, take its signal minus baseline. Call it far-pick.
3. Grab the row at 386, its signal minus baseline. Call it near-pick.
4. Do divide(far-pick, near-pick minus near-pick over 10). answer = 1.6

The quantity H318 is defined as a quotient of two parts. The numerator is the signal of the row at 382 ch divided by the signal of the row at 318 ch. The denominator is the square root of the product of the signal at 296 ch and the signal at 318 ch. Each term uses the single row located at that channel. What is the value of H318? 0.0202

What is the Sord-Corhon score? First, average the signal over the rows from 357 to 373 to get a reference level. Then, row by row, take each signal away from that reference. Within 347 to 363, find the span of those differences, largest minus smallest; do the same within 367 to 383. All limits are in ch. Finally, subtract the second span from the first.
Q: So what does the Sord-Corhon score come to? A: 18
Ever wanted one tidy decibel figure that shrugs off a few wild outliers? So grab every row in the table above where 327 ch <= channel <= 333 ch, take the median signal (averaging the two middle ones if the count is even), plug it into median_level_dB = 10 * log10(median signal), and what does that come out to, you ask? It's 17.9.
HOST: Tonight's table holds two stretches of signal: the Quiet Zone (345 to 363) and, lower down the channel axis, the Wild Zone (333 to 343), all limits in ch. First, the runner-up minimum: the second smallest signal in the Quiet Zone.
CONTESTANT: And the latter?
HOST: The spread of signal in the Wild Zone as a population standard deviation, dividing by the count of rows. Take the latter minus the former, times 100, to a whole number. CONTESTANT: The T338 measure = -5905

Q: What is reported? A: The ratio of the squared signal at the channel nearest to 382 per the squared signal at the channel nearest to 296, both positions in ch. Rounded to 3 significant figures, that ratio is 1.19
